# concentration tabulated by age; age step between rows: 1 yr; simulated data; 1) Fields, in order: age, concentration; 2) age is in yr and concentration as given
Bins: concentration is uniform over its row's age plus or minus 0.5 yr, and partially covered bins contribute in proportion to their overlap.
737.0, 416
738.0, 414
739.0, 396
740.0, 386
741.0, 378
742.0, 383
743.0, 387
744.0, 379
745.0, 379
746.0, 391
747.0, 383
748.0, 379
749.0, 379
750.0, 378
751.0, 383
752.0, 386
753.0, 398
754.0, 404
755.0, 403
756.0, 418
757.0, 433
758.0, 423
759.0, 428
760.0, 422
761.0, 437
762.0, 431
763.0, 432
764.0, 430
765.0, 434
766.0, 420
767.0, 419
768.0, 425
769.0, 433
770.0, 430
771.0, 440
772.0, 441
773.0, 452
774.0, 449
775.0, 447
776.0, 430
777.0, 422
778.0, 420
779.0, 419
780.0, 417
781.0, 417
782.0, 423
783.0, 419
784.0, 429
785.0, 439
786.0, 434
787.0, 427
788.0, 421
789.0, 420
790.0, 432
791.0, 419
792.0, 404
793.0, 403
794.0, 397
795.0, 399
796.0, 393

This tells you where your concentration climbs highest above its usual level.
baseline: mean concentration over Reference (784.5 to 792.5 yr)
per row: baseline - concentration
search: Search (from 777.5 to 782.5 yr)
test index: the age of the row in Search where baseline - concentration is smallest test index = 782.0 yr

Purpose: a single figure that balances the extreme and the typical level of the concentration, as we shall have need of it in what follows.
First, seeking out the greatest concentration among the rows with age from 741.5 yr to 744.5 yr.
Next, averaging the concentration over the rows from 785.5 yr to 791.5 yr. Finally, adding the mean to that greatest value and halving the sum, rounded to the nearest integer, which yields 406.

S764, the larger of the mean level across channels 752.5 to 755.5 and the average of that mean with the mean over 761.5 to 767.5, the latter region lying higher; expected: 415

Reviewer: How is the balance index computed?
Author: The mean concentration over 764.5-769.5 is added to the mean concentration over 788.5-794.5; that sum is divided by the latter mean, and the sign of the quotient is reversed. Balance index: -2.033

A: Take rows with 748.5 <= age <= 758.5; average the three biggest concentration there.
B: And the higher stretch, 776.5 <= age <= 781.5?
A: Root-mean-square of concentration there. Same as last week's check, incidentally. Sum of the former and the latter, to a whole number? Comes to 844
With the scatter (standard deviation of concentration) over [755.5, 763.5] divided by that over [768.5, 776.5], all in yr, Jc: 0.75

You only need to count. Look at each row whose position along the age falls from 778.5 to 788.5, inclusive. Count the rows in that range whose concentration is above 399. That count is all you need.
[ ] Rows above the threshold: 10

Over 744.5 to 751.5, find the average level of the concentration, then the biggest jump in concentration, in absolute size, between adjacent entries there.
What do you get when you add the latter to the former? 394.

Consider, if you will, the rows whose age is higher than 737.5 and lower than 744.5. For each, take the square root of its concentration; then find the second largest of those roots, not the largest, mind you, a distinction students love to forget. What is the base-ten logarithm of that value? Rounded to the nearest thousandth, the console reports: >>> 1.299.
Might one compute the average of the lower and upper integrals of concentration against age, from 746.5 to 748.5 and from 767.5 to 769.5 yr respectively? 810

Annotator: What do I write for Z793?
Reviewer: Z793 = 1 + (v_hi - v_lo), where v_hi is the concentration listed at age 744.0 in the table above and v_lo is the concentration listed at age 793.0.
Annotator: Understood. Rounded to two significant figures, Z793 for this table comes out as -23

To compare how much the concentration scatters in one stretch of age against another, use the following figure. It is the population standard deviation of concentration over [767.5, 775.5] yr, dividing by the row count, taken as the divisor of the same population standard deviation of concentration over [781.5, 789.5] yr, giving 0.7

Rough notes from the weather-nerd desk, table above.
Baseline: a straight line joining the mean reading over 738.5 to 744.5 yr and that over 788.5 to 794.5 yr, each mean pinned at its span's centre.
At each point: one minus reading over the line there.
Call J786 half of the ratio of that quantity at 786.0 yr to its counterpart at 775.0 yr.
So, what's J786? 0.3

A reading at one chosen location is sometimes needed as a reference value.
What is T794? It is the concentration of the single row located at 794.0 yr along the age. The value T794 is 397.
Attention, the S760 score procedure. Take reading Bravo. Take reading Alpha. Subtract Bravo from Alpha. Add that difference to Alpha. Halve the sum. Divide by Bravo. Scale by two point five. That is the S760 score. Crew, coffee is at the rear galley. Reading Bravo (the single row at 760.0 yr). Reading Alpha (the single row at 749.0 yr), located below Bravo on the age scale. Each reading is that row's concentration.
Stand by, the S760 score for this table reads 1.00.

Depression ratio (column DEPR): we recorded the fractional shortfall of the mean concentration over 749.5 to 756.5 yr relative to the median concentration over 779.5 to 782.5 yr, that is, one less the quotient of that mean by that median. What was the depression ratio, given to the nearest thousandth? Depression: 0.051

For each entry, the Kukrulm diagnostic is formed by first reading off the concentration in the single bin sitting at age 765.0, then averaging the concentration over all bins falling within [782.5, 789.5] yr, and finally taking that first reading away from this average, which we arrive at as -7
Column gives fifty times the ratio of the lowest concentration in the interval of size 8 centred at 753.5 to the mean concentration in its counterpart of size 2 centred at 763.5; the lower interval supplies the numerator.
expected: 43.9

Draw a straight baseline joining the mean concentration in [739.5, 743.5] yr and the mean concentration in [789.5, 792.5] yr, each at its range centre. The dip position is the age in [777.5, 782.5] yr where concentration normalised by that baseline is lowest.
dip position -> 781.0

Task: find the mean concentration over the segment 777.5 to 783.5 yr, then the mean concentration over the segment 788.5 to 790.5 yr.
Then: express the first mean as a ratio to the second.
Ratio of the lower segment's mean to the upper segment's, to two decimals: 0.98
